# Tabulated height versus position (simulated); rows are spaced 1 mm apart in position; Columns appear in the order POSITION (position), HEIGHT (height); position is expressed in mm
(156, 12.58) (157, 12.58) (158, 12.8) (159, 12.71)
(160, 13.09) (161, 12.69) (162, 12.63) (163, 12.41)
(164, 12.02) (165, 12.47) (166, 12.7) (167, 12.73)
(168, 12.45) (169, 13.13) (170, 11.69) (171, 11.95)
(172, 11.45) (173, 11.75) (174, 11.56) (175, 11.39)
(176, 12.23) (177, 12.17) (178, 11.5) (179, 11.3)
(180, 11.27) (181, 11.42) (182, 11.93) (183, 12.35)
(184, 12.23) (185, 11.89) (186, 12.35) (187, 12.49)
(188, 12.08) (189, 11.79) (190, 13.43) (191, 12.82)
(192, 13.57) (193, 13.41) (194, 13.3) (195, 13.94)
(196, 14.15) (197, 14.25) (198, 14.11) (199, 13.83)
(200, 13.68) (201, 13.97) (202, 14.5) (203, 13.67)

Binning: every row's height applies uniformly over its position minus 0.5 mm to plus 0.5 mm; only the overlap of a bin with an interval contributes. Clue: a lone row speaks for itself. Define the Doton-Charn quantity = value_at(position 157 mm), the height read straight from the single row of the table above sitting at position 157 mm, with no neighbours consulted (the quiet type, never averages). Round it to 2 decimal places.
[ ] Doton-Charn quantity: 12.58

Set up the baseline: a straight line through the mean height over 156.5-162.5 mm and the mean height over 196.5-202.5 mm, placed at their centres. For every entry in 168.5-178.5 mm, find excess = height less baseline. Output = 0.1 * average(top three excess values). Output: -0.07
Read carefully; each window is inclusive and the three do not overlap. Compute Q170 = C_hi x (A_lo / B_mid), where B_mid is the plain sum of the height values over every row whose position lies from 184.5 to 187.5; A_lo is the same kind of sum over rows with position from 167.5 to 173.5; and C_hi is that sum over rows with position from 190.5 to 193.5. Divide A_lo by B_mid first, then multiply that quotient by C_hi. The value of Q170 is 78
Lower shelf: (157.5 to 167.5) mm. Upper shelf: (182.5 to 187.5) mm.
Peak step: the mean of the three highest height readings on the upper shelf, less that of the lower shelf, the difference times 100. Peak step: -48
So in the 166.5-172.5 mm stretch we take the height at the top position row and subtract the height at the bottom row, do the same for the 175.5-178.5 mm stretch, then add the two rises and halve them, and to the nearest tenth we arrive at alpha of -1.0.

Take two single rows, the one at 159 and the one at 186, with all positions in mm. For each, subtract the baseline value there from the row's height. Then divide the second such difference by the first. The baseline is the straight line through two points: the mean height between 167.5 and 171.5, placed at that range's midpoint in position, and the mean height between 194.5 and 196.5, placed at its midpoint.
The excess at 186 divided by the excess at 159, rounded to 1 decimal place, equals -1.0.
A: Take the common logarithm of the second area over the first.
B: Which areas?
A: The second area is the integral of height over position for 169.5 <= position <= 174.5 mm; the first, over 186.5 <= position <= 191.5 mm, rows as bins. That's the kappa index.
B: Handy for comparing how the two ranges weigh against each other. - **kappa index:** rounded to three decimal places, -0.030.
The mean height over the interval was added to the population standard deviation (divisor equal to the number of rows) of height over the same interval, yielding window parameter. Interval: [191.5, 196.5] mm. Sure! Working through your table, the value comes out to 14.0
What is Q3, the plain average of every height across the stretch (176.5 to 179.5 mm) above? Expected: 11.7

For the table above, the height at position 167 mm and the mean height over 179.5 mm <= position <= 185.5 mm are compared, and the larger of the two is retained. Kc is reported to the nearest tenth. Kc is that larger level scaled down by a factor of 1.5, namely 8.5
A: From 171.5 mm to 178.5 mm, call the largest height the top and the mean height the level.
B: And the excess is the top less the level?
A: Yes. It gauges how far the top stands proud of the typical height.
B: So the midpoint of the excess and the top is 6.4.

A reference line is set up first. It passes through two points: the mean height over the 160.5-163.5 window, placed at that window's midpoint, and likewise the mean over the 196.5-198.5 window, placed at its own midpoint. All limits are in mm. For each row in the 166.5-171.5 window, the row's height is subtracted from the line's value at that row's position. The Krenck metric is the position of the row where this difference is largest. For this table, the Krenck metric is 170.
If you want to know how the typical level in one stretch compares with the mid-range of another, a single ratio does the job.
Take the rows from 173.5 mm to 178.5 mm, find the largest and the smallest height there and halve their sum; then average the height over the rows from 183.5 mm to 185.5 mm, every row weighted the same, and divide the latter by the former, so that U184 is 1.02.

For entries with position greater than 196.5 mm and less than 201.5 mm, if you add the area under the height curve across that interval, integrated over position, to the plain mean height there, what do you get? 84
